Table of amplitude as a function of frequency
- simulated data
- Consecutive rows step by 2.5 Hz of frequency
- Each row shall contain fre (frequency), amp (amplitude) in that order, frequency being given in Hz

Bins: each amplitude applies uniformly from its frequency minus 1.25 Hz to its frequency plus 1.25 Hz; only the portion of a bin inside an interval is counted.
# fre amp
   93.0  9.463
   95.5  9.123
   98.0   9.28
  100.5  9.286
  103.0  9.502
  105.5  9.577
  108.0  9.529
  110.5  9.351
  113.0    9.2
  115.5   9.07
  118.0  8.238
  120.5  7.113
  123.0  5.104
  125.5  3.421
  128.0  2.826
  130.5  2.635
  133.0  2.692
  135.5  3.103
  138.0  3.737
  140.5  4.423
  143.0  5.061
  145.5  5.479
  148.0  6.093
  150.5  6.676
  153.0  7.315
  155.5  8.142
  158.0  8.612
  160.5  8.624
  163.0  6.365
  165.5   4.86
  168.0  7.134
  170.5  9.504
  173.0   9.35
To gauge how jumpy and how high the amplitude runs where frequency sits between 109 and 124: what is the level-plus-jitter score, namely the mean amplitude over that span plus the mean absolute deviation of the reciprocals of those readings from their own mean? 8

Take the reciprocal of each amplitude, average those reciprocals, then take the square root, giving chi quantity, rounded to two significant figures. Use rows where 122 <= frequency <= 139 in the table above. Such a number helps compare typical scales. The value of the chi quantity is 0.56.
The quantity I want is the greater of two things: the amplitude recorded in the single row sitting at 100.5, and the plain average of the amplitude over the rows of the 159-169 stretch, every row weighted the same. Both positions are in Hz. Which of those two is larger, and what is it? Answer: 9.3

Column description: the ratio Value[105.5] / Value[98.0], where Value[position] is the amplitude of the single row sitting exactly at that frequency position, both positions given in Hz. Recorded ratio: 1.0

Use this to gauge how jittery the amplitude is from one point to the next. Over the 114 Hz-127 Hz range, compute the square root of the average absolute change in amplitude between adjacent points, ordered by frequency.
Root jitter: 1.19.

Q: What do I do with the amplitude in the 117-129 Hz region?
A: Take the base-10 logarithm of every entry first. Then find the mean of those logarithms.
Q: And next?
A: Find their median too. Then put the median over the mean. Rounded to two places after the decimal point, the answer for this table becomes 1.02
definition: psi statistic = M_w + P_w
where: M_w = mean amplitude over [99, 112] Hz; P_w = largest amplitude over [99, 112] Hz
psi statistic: 19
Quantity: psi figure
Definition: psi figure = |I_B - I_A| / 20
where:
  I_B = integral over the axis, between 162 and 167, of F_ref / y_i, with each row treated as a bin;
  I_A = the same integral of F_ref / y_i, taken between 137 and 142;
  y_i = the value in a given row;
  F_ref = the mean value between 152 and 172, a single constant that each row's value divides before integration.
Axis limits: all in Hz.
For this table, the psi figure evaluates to 0.12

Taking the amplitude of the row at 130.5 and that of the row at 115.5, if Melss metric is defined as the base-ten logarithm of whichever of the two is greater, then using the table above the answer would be 0.958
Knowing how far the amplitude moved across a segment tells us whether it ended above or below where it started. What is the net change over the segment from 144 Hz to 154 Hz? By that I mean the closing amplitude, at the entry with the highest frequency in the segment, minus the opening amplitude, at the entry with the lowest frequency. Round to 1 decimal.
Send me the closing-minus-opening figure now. 1.8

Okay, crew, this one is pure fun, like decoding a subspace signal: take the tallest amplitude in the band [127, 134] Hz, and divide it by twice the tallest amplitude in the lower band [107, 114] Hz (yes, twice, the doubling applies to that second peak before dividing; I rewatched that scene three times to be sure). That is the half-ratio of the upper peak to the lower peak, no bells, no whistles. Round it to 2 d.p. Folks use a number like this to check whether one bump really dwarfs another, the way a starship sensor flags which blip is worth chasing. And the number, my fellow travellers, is 0.15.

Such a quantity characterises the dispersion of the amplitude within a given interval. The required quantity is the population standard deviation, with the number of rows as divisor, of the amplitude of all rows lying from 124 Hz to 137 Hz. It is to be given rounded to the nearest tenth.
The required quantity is 0.3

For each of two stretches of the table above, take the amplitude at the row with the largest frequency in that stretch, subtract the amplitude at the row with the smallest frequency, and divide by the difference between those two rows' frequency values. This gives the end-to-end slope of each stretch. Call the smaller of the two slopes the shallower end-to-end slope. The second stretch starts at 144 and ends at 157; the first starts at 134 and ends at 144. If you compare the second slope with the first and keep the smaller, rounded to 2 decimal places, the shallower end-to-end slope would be 0.26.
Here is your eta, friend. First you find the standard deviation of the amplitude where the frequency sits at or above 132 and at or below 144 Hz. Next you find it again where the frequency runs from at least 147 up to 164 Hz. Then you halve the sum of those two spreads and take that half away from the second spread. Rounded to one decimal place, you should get 0.1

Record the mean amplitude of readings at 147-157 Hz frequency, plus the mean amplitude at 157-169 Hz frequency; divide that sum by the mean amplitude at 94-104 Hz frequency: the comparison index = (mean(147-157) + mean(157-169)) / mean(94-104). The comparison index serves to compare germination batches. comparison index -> 1.5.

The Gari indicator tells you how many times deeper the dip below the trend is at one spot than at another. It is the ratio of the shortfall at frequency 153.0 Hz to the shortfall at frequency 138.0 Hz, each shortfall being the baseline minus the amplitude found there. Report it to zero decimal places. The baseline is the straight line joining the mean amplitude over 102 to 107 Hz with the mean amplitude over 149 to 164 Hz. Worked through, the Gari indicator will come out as 0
